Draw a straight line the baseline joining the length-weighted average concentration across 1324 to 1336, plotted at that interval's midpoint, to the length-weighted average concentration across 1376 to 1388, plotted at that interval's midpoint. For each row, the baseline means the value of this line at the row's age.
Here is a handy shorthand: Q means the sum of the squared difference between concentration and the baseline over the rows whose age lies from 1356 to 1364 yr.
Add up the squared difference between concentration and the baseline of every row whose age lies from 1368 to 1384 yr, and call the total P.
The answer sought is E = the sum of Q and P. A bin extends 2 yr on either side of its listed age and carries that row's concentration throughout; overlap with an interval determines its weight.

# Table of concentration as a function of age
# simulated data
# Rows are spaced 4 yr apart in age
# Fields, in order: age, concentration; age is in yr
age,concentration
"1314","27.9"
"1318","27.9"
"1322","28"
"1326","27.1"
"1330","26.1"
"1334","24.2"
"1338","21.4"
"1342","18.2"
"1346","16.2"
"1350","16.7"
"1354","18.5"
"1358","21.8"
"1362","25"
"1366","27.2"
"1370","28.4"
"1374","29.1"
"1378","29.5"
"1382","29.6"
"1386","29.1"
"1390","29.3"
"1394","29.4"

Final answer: 45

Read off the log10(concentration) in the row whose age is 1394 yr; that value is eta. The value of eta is 1.47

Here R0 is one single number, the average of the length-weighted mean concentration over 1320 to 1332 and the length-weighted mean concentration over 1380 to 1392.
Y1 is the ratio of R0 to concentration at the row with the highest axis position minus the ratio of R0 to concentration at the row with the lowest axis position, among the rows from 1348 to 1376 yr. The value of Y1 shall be -0.72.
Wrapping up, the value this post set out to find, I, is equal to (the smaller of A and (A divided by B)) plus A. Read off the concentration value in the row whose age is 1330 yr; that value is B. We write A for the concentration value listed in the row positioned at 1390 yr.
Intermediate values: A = 29.3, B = 26.1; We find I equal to 30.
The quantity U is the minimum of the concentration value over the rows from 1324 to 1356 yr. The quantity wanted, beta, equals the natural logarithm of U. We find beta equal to 2.79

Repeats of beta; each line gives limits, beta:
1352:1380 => 2.92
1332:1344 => 2.90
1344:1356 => 2.79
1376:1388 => 3.37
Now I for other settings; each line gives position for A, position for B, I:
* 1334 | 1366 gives 25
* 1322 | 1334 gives 29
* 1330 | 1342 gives 28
